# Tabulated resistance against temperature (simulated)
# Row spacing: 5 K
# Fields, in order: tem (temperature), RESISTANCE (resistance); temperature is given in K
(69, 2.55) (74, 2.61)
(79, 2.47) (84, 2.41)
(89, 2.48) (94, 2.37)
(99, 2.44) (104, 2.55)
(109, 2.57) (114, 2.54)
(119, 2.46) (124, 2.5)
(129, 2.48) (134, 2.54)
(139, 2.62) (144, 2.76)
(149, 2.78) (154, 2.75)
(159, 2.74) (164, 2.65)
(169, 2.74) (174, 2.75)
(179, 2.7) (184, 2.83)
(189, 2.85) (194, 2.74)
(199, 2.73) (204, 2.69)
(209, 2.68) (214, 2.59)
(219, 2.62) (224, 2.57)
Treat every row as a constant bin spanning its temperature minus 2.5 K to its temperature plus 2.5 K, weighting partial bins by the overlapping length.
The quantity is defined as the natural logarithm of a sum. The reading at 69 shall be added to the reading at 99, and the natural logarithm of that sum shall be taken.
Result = 1.61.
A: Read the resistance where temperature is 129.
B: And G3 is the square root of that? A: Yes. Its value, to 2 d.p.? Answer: 1.57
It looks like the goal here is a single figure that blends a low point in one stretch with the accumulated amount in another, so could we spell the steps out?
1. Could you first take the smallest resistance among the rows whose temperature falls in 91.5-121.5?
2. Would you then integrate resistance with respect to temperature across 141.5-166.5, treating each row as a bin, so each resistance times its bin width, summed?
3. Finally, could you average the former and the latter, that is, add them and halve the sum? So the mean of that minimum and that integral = 35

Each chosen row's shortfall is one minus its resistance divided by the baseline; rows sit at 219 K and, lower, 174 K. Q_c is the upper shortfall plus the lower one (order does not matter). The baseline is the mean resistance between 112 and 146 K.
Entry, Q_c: -0.10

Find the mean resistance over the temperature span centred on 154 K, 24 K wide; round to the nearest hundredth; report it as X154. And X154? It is 2.74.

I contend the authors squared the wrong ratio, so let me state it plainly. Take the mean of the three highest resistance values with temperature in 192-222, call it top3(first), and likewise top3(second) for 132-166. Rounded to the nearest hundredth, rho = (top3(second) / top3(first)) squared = 1.03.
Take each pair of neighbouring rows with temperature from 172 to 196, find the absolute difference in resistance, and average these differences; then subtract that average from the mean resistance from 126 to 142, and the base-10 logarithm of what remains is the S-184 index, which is 0.393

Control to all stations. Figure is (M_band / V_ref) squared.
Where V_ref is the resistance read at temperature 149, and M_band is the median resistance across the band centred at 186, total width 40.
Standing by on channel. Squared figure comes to 0.97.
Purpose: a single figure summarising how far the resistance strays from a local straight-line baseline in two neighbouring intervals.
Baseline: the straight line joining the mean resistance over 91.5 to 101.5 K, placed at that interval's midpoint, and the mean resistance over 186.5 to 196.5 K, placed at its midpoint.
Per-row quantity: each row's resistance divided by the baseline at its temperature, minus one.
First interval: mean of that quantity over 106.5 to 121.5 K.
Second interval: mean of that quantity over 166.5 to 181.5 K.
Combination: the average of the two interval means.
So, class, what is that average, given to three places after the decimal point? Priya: 0.011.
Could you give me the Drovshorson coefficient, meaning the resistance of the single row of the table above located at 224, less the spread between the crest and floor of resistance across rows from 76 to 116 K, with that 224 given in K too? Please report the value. 2.37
